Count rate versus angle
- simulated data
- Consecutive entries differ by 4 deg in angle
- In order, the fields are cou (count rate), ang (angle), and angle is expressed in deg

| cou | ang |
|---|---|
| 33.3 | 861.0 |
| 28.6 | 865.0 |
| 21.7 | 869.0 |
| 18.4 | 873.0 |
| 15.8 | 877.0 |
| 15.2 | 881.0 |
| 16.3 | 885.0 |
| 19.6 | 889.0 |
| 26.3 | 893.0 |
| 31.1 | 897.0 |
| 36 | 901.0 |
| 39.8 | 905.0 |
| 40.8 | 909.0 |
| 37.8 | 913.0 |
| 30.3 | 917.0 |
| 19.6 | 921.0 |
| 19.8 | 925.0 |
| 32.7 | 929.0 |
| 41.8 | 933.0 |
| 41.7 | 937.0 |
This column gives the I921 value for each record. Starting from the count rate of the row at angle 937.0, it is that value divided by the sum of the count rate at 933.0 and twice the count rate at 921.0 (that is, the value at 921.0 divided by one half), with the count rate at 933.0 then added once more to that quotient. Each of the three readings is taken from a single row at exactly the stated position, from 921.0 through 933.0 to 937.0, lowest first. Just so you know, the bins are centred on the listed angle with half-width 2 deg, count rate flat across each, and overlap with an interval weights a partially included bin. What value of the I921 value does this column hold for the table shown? 42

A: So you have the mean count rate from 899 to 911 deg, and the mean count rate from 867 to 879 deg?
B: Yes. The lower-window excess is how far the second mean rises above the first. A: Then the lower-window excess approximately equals -20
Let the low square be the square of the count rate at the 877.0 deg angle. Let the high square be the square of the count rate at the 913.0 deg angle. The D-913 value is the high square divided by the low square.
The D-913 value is 6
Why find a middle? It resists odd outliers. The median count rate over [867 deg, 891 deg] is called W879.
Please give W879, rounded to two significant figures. 17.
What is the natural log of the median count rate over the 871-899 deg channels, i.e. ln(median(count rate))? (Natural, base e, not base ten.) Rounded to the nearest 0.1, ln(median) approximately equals 2.9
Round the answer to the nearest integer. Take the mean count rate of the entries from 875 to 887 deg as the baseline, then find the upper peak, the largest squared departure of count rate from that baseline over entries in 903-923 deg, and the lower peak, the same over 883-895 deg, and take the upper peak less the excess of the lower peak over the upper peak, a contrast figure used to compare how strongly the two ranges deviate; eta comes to 1142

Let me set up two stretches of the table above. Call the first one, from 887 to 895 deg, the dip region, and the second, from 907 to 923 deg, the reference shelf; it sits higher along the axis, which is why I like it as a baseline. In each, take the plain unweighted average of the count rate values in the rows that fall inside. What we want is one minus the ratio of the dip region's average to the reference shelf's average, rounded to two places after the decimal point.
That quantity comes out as 0.29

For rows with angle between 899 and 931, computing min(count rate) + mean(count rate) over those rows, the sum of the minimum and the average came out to 51.7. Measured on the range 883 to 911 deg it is 46.3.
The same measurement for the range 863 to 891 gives 34.6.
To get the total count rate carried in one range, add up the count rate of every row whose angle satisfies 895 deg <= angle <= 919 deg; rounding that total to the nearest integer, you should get 216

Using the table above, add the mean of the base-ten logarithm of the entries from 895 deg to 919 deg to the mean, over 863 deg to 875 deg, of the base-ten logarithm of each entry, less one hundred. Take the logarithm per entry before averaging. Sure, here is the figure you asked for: -97.1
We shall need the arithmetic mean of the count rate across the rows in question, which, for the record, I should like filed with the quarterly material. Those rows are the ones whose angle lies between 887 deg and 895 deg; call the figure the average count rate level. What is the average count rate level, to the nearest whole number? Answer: 23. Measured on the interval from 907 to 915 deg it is 39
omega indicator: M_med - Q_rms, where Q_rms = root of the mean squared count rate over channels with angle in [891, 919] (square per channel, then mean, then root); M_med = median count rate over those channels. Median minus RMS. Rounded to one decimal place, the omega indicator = 1.1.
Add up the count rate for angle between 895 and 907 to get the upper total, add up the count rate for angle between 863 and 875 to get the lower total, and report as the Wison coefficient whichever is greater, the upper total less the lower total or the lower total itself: 69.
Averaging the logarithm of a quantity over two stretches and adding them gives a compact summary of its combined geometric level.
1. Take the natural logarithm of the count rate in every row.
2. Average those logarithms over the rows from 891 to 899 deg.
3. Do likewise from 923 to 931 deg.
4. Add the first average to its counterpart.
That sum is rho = 6.59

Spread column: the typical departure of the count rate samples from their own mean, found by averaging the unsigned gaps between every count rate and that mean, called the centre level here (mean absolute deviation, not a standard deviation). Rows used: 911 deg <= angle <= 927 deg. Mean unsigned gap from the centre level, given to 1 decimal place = 7.2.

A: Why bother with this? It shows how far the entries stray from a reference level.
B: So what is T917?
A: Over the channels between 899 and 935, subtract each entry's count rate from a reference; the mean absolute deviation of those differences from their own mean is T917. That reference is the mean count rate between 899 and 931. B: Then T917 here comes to 6.7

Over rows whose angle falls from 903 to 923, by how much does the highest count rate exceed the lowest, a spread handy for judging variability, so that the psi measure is 21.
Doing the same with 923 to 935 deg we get 22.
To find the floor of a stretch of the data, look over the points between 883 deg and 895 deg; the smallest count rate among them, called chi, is 16.3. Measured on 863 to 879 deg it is 15.8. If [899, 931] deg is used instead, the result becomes 19.6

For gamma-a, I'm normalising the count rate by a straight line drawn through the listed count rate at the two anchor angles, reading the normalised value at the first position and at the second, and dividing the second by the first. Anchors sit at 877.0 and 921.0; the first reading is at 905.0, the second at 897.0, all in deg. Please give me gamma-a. 0.81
